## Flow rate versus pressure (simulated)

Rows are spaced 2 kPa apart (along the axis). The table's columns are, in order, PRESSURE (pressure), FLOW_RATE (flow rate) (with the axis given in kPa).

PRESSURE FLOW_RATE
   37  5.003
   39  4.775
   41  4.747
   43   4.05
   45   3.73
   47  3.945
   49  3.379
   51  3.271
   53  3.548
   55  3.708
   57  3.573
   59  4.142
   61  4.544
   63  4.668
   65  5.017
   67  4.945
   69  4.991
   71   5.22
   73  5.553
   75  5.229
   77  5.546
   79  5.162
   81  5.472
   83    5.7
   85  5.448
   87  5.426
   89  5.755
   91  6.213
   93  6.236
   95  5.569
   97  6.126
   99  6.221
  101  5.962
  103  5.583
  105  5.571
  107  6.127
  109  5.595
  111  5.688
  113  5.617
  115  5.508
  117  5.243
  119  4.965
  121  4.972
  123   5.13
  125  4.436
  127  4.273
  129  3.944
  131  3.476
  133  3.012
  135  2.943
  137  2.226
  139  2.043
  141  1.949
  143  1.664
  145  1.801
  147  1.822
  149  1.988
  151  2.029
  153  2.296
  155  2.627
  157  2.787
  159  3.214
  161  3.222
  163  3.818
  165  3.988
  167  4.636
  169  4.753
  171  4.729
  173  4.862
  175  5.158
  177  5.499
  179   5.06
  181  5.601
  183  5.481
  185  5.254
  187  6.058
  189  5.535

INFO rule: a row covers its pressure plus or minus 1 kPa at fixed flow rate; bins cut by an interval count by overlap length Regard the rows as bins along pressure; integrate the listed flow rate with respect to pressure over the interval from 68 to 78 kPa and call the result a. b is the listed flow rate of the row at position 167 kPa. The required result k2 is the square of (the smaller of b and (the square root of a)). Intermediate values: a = 53.1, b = 4.636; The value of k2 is 21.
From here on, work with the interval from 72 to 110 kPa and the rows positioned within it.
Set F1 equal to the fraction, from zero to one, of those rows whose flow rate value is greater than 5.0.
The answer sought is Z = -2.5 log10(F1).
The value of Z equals 0.0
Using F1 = 1.00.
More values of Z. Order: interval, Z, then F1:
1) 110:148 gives 1.4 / 0.26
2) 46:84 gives 0.9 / 0.42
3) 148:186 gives 1.3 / 0.32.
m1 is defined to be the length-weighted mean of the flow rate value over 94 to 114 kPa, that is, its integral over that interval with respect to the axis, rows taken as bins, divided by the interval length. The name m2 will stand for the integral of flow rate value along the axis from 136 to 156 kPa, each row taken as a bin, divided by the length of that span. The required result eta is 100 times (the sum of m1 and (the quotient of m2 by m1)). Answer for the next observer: 616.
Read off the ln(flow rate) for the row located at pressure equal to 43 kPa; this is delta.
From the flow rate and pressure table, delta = 1.40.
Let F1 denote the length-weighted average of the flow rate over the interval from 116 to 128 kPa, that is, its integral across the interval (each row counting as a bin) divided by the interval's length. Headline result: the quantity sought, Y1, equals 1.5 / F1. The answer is 0.31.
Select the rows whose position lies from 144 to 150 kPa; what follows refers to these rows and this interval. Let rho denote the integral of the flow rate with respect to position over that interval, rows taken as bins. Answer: 11.2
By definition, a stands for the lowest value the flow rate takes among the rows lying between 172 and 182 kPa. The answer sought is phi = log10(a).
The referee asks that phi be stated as 0.687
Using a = 4.862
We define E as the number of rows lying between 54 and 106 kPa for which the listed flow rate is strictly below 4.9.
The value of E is 5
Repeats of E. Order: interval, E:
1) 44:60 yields 8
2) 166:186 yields 4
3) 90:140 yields 8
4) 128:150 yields 11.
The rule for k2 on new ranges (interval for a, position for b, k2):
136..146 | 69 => 19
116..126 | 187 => 37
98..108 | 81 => 30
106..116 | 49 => 11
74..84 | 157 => 8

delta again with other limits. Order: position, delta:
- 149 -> 0.69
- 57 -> 1.27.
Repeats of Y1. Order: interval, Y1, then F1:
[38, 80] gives 0.34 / 4.5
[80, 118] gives 0.26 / 5.7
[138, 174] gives 0.50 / 3.0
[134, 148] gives 0.73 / 2.1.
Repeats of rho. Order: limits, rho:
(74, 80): 31.9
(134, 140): 14.4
